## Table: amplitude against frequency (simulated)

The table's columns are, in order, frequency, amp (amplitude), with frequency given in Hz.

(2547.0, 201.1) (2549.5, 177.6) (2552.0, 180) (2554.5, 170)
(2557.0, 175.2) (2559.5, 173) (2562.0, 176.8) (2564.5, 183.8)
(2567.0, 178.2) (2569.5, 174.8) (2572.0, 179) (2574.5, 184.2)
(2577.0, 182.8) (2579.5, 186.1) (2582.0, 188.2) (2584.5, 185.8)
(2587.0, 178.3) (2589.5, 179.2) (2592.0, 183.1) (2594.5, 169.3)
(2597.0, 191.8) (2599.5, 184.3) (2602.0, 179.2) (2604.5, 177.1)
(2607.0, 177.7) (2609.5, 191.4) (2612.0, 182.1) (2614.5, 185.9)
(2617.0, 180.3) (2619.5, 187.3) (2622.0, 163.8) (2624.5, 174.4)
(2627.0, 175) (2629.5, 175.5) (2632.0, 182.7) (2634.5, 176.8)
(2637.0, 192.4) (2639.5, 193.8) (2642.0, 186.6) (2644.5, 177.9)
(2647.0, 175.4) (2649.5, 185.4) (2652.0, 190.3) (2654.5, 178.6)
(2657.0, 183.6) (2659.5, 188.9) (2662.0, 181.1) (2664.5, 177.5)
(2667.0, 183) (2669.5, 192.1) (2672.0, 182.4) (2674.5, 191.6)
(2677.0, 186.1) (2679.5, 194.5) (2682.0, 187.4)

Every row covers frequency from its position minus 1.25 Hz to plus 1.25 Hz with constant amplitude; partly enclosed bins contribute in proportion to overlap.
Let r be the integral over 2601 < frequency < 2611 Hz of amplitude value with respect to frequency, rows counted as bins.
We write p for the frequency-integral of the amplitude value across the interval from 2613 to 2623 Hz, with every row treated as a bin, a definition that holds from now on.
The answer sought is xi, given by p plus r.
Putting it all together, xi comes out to 3612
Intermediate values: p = 1798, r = 1814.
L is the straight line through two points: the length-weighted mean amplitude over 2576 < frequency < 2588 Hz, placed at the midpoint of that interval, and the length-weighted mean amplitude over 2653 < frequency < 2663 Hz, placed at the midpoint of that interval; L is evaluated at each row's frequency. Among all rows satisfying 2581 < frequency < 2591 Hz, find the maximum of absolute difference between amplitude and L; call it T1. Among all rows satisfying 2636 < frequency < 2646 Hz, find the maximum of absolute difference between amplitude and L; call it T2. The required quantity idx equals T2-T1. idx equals 4.2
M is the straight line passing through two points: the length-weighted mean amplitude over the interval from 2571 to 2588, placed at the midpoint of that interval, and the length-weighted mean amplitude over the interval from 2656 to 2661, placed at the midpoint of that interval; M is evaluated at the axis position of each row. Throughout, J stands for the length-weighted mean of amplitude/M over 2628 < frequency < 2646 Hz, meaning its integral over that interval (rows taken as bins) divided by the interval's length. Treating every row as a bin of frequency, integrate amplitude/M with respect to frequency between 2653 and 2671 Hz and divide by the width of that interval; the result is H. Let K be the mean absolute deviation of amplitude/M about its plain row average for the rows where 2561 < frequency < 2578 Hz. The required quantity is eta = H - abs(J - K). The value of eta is 0.01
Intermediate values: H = 0.986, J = 0.989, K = 0.0167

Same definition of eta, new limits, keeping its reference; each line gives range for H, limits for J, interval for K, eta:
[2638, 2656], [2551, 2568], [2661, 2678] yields 0.05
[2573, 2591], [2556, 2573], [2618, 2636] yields 0.06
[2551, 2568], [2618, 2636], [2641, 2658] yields 0.03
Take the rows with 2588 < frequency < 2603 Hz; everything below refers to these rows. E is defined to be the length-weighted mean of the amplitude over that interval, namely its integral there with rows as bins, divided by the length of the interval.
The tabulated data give 181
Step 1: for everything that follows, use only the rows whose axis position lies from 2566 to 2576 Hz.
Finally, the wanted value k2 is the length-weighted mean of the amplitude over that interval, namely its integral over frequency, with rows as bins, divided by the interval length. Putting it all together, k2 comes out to 179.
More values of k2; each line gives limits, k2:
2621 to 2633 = 174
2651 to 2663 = 184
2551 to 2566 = 176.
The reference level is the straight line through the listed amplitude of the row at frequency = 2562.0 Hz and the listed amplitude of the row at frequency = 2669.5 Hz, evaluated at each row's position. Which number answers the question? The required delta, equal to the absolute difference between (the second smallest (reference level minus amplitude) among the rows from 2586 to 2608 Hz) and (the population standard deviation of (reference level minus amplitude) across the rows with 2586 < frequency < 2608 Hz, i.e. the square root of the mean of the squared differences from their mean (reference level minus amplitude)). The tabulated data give 8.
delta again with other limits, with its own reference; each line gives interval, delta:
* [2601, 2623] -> 10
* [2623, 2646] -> 12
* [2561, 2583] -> 10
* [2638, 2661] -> 7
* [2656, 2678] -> 3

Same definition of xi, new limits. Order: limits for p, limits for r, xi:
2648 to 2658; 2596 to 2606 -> 3670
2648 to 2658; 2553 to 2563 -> 3581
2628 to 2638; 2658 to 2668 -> 3641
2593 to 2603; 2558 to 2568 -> 3591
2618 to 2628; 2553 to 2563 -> 3491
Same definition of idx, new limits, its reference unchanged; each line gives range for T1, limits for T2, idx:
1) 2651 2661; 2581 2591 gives -0.9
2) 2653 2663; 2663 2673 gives 3.3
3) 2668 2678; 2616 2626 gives 11.0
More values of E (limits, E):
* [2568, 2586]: 183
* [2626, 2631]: 176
